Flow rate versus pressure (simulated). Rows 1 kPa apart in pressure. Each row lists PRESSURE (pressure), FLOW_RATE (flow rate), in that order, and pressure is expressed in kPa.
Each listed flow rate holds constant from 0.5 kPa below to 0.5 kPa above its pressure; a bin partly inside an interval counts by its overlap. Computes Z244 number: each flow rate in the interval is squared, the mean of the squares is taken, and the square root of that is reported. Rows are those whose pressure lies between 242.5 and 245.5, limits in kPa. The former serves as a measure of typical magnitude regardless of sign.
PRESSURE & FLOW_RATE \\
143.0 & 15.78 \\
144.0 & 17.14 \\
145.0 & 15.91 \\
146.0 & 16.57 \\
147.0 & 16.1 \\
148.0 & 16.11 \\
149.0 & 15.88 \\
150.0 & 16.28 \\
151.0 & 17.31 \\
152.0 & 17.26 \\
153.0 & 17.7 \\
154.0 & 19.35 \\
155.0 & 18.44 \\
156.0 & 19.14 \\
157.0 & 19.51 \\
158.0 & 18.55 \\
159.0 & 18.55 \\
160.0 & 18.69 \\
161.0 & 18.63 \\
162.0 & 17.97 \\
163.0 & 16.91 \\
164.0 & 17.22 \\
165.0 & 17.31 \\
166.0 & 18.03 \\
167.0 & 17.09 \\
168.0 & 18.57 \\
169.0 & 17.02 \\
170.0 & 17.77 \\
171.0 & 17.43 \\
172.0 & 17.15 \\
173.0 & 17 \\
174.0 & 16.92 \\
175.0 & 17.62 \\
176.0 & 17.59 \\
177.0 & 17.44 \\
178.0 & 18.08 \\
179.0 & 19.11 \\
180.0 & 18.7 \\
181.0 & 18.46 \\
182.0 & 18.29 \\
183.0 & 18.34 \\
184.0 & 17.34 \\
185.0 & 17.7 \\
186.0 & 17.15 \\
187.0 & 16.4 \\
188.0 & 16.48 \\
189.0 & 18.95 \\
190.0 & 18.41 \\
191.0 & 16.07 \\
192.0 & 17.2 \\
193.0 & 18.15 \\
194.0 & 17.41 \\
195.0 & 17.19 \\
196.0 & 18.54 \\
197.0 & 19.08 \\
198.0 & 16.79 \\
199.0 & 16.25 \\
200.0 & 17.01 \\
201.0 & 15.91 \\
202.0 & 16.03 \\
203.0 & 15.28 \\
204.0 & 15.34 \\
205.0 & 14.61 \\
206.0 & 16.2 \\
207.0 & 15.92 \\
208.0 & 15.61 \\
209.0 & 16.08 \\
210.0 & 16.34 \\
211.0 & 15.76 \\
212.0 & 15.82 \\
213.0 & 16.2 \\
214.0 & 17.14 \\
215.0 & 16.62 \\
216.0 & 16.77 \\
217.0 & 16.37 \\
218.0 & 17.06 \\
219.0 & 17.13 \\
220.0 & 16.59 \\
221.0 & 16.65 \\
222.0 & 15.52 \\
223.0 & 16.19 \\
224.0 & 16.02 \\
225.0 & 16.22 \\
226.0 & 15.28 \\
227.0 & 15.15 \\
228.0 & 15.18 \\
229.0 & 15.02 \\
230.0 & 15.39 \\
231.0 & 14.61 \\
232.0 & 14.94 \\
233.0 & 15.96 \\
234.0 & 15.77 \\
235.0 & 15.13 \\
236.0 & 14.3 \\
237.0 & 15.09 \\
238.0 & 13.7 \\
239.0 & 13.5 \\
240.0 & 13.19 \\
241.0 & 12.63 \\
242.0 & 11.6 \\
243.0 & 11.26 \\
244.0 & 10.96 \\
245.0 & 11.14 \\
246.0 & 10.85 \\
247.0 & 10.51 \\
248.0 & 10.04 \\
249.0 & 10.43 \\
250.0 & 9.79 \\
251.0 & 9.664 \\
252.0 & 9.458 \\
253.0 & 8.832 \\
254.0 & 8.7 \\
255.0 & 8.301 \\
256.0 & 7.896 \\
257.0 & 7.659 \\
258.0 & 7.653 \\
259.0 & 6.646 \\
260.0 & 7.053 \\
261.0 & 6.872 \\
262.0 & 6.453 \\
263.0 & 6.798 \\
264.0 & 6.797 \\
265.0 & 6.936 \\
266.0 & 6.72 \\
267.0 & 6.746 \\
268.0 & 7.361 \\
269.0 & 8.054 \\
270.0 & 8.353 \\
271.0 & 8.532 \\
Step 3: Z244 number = 11.1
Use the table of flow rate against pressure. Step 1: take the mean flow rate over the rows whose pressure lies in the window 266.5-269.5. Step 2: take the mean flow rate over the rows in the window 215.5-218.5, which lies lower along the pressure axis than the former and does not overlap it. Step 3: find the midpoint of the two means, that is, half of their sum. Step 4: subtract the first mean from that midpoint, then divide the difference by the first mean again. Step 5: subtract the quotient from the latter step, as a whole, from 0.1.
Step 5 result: -0.53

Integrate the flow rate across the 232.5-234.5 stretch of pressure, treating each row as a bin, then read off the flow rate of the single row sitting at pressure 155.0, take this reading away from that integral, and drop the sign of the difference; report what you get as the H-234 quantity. 13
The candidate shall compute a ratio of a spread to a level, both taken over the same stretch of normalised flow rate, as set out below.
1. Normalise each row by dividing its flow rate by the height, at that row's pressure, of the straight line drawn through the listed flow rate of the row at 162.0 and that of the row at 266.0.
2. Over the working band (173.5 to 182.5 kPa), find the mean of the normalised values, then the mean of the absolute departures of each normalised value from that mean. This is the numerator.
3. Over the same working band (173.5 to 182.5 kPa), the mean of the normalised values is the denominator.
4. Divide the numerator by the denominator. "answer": 0.046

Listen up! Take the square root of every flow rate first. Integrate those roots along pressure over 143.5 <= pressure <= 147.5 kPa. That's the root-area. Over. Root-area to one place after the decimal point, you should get 16.2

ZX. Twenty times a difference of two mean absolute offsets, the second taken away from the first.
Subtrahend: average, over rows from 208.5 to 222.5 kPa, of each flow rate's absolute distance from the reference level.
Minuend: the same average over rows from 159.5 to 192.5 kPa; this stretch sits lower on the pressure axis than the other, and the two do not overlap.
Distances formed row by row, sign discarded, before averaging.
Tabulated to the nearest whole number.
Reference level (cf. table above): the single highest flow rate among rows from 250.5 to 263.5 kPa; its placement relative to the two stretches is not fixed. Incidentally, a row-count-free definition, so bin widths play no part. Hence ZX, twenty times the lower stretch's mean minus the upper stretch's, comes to 25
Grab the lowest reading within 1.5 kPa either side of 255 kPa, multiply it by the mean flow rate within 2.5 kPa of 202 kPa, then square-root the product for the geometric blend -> 11.2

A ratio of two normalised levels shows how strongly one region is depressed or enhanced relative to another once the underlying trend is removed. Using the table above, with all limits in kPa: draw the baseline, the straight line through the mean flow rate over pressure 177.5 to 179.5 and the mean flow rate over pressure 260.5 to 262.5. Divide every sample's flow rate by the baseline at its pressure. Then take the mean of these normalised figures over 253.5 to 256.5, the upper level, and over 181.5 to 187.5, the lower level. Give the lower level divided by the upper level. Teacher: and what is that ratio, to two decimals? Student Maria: 0.91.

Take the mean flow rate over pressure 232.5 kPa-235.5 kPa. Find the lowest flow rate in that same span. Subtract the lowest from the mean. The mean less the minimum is 0.49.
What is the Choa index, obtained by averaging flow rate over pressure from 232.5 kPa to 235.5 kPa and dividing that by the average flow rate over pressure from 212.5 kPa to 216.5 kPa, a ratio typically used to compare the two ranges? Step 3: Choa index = 0.94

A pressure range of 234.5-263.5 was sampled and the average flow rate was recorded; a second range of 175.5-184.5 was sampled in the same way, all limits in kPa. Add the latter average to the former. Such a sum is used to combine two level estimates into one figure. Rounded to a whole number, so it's 28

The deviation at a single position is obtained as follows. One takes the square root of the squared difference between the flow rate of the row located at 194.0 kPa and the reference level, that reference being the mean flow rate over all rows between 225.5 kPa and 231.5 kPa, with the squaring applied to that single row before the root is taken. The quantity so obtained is 2.3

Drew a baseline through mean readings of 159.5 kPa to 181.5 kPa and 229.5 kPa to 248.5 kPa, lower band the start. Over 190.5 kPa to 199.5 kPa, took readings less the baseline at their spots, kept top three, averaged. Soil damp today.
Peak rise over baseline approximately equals 2.5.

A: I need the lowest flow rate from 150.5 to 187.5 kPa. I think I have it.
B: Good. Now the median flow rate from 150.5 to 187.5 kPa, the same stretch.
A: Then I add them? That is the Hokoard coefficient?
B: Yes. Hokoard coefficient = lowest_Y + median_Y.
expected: 34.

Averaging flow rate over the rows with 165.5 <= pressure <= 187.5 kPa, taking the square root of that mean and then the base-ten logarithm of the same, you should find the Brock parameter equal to 0.624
